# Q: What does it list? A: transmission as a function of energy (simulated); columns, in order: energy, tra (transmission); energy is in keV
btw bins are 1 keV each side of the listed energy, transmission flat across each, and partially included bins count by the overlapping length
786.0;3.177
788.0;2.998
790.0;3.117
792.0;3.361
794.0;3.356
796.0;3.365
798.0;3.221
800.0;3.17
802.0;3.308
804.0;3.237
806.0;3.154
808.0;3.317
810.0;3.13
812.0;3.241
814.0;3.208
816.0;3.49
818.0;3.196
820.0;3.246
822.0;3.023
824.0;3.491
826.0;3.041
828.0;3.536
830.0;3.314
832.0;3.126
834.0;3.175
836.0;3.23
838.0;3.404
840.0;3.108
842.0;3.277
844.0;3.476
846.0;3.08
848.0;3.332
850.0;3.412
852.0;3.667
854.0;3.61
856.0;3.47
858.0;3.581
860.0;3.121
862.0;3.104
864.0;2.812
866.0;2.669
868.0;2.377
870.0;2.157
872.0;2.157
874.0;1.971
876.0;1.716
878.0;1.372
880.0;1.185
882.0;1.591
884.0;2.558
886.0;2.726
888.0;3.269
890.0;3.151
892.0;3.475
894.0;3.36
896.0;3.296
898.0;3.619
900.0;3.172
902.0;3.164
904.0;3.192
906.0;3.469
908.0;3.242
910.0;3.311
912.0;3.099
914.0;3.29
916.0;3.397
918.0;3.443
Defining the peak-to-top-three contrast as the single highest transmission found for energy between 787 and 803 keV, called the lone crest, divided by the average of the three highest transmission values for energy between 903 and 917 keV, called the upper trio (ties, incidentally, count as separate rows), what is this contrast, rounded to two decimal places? 0.99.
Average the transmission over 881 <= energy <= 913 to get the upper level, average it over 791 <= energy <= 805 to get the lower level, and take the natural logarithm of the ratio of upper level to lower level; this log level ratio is -0.06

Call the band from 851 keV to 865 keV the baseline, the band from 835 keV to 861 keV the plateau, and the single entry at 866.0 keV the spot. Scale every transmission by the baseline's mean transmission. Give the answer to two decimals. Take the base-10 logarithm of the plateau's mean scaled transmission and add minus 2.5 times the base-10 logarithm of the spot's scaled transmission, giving 0.25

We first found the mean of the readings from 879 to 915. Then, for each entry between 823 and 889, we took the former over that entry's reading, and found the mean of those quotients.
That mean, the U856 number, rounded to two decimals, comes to 1.14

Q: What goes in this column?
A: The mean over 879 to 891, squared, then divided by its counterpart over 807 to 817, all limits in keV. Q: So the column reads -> 1.8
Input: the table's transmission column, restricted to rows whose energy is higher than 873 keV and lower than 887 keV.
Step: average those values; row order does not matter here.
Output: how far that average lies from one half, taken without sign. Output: 1.4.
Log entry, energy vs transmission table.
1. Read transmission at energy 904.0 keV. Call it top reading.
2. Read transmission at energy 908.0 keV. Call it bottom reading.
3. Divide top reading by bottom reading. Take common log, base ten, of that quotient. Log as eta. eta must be -0.01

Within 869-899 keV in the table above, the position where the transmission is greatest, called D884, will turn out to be 898.0 keV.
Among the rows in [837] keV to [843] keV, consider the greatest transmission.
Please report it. 3.404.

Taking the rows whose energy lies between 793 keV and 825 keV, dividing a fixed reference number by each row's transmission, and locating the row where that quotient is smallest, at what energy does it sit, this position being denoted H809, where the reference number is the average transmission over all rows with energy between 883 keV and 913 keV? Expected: 824.0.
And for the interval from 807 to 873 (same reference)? 852.0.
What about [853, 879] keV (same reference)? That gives 854.0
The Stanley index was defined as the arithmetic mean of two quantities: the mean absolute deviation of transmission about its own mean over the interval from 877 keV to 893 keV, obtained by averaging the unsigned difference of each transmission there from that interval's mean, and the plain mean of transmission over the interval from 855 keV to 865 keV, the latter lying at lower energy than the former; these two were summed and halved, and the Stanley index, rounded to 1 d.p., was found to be 2.0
